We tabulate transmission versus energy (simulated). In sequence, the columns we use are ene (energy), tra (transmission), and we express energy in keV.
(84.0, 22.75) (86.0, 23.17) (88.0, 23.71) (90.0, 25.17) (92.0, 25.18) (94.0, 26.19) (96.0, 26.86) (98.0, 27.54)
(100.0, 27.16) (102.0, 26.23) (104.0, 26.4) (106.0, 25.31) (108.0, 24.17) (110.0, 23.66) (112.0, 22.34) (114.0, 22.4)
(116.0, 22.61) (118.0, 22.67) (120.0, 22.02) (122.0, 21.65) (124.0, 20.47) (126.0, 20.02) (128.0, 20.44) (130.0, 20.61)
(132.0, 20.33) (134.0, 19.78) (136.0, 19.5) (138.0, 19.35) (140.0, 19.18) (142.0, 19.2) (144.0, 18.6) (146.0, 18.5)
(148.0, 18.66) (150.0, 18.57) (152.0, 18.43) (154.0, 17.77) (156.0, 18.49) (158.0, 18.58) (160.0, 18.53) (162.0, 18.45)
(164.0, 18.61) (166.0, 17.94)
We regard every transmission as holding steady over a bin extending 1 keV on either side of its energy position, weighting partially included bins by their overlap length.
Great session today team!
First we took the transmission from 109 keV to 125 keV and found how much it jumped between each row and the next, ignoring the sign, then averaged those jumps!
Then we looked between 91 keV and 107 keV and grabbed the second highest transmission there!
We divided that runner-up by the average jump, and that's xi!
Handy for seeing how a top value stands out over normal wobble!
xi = 49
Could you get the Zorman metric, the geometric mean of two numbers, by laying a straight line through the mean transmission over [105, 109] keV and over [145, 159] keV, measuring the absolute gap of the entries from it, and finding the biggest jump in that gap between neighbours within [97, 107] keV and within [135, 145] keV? 0.51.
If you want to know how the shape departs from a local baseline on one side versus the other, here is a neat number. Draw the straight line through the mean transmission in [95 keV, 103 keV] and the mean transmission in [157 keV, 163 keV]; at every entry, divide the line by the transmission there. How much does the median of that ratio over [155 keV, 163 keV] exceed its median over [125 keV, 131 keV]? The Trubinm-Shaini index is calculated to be -0.12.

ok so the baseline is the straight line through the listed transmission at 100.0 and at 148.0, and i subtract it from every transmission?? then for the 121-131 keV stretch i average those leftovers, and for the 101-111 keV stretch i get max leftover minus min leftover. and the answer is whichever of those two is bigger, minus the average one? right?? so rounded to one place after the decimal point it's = 3.6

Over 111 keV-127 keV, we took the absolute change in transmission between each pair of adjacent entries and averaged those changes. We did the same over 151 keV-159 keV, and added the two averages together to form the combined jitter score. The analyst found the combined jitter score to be 0.9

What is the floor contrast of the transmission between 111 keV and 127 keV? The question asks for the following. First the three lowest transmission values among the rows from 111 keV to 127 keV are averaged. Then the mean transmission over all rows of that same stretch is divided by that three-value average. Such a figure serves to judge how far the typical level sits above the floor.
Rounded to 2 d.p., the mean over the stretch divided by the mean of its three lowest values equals 1.05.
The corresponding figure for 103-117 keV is 1.06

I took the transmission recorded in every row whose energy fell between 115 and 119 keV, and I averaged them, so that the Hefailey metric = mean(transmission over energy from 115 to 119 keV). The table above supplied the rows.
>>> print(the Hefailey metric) 23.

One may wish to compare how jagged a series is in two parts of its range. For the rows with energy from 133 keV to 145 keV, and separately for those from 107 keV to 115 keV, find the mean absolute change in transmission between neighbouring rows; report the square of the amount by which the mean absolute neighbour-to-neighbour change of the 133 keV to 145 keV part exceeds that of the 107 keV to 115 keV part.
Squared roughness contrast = 0.15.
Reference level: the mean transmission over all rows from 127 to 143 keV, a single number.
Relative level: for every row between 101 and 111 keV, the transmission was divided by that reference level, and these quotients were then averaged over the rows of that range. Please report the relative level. 1.27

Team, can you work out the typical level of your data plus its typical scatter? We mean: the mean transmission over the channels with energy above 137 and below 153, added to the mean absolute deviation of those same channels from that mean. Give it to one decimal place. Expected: 19.1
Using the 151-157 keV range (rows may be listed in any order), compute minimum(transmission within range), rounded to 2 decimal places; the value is 17.77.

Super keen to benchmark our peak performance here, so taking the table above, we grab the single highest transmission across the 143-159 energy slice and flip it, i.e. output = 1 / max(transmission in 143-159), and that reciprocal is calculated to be 0.054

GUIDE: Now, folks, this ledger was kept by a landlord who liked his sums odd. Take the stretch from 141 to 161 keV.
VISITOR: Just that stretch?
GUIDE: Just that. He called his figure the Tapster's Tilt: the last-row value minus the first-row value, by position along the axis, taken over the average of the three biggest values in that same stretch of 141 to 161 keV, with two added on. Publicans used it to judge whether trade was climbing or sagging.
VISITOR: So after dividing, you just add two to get 1.964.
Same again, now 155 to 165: 2.006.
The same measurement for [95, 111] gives 1.882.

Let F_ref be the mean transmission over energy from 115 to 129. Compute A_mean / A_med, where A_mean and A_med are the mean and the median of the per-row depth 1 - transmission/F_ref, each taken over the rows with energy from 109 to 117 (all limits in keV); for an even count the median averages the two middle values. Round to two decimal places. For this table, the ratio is 1.23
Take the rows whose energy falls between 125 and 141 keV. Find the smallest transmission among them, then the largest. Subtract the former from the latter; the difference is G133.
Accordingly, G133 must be 1.4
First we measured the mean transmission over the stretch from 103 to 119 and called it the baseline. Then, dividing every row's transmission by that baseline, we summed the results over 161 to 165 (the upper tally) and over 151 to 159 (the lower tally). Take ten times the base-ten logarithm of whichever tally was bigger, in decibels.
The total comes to 4.9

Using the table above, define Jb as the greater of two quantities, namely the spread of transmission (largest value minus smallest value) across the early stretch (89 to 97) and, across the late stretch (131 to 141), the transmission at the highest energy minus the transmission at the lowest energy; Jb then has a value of 1.69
